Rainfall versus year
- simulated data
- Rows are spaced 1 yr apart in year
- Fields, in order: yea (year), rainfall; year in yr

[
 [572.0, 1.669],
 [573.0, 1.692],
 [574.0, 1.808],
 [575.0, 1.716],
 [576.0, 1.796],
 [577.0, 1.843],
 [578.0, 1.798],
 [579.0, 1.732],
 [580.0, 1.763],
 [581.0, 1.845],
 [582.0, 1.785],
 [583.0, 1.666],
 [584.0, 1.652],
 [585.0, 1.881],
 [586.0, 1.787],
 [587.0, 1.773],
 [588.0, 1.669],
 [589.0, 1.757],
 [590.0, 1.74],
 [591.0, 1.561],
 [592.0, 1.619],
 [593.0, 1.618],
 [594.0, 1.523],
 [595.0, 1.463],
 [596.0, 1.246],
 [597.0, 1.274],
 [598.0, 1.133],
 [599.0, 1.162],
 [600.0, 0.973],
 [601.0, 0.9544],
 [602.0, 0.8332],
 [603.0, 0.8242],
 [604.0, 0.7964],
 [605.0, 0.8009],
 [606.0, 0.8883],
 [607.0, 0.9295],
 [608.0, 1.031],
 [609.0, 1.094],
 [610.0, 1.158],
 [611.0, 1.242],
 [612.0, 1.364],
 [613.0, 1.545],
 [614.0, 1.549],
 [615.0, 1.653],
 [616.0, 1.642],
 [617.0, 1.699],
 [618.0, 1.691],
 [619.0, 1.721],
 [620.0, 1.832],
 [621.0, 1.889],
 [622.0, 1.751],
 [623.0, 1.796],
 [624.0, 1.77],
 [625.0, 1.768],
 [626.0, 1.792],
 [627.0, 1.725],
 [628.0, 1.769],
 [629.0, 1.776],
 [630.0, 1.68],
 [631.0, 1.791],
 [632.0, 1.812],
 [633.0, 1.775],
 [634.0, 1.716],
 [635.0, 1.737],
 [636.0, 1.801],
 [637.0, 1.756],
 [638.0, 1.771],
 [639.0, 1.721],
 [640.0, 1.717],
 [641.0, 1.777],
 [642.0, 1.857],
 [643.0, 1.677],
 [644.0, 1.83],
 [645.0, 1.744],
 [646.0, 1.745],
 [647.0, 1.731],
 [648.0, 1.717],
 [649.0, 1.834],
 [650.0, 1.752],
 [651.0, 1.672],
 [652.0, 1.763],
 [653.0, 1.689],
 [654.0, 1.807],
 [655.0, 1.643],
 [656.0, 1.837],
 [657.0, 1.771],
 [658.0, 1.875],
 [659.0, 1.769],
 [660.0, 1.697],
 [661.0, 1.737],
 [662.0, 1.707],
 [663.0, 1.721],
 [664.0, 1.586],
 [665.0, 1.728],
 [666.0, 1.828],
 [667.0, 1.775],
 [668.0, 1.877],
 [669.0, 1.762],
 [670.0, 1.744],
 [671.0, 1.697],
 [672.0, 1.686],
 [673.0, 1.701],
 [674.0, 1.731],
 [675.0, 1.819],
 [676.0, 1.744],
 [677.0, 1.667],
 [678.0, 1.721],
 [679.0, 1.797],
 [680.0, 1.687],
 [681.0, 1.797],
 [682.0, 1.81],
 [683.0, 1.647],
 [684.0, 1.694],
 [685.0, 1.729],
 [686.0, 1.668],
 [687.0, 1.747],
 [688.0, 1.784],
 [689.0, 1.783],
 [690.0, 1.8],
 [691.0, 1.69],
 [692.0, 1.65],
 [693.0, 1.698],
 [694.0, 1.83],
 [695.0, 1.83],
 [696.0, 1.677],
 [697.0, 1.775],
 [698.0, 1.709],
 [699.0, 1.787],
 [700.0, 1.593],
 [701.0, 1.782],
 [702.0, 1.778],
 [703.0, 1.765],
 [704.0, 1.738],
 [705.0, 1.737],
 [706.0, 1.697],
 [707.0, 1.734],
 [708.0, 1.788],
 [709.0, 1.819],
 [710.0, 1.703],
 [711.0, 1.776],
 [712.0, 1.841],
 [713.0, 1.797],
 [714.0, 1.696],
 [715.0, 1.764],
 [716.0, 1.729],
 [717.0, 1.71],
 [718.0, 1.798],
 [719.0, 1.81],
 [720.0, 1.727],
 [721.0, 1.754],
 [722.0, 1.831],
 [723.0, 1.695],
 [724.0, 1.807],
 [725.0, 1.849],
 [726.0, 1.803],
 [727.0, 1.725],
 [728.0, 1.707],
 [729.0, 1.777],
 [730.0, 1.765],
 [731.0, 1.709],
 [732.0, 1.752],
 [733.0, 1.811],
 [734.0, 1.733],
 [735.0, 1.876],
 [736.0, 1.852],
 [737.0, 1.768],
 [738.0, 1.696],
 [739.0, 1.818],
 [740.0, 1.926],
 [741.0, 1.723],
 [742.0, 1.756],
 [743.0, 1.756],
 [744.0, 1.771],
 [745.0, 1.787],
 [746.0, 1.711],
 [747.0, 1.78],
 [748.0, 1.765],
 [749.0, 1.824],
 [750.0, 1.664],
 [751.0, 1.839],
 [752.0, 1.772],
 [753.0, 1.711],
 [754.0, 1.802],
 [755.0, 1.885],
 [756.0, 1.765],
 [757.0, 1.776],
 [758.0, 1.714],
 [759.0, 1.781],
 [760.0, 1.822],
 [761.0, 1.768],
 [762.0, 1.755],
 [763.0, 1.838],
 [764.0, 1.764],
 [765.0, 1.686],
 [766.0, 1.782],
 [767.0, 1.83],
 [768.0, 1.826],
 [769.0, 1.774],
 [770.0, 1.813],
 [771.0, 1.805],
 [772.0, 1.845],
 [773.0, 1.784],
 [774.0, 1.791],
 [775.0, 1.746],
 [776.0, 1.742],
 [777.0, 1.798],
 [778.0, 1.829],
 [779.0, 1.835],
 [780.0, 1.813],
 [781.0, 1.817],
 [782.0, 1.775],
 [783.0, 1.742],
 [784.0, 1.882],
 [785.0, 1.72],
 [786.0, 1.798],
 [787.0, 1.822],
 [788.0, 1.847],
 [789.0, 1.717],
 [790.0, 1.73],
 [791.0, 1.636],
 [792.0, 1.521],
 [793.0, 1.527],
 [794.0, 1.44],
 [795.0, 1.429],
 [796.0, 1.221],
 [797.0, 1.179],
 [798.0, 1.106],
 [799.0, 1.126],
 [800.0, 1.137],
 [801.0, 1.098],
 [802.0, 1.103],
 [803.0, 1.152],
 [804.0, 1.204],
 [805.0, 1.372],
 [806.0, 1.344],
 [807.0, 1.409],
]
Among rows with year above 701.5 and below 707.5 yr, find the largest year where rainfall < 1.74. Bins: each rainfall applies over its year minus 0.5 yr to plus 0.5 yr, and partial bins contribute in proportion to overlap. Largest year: 707.0 yr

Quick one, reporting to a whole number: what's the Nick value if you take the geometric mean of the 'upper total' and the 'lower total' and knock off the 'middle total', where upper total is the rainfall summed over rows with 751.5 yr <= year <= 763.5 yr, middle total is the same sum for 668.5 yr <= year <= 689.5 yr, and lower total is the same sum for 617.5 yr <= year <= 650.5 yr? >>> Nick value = -1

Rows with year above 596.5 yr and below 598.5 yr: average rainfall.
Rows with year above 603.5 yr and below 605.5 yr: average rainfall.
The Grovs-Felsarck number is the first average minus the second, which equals 0.40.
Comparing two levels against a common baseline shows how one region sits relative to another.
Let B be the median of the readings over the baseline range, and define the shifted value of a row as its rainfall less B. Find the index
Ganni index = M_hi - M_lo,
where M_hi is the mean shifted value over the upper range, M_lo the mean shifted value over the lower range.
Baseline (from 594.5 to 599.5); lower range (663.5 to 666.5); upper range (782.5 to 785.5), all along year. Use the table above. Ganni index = 0.067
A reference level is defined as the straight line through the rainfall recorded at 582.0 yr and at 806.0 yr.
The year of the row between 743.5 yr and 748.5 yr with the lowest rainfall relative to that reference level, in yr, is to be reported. 746.0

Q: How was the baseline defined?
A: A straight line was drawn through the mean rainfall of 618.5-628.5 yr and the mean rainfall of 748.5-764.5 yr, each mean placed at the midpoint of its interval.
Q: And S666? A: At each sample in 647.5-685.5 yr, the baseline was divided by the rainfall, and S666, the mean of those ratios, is 1.02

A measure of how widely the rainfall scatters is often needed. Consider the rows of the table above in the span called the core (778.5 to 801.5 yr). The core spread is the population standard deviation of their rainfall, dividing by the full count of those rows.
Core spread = 0.277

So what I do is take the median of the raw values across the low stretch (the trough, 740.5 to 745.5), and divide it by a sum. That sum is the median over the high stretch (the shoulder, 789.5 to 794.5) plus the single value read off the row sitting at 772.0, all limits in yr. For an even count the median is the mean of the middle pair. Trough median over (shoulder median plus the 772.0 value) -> 0.521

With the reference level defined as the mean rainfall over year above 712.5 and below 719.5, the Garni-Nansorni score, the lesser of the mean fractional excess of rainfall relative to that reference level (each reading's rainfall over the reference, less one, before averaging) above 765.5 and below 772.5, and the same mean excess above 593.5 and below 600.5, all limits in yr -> -0.29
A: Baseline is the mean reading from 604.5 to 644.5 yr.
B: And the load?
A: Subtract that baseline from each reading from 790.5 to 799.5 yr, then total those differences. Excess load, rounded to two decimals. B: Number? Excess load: -2.28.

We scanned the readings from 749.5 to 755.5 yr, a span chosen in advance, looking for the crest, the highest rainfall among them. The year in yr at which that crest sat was 755.0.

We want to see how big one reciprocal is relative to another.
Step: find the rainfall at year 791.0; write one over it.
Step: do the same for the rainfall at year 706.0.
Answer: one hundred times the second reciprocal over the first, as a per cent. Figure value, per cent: 96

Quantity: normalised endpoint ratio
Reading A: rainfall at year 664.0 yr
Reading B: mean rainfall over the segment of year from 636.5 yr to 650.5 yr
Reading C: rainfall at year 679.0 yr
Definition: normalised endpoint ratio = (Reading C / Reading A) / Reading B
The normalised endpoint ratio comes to 0.64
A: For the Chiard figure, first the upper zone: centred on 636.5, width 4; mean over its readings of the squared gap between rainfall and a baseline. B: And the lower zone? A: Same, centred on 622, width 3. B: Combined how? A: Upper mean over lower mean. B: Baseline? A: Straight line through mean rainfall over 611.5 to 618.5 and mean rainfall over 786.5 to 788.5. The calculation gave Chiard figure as 0.45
